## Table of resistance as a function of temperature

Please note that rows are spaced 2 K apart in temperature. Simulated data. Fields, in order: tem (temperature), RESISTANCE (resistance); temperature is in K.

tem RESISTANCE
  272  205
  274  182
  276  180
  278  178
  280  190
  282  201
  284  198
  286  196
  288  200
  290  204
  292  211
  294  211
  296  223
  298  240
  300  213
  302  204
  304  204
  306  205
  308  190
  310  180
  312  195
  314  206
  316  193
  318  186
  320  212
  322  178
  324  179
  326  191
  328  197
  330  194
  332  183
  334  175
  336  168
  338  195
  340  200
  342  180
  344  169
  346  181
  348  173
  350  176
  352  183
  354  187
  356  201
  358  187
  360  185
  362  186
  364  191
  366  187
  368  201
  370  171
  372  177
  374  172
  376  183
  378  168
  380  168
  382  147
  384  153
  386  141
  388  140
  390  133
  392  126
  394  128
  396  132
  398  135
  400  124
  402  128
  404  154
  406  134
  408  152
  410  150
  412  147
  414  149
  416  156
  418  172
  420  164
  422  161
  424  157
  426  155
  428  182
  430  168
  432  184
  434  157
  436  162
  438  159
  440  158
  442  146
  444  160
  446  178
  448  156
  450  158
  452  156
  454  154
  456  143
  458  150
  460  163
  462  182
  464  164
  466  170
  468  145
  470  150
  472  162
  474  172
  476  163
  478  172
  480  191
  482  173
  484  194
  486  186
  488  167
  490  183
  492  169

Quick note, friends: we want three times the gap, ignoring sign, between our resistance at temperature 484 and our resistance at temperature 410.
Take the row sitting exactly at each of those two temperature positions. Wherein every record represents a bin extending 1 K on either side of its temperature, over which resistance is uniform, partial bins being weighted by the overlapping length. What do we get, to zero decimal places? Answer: 132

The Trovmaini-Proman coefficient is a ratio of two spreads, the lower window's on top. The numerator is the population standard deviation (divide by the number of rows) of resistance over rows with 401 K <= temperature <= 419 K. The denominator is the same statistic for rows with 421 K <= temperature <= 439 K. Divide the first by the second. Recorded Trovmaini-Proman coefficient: 1.2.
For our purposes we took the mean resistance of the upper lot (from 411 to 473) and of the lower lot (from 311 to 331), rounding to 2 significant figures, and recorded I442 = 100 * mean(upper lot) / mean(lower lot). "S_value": 83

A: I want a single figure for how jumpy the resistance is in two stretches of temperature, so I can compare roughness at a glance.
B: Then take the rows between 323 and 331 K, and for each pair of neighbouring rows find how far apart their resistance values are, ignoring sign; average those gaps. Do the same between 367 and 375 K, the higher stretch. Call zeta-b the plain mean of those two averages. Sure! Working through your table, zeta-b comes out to 10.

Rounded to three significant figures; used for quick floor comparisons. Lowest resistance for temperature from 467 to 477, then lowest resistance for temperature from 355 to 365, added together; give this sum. 330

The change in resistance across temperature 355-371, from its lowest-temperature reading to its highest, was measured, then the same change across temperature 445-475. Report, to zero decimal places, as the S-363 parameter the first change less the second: -24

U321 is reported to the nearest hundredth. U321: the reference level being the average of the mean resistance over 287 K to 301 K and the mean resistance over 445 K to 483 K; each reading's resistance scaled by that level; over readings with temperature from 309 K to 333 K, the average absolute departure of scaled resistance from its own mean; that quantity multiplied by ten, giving 0.44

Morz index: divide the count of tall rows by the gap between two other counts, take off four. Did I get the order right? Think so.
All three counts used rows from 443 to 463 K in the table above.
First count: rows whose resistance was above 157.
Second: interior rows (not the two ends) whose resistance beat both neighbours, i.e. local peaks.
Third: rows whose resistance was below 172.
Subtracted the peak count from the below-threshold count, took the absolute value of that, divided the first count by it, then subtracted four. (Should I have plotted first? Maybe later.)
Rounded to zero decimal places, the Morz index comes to -3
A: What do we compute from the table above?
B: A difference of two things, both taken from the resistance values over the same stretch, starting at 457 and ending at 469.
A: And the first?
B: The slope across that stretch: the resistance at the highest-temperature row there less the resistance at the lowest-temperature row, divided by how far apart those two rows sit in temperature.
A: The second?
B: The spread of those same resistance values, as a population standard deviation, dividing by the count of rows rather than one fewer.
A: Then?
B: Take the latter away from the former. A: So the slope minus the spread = -13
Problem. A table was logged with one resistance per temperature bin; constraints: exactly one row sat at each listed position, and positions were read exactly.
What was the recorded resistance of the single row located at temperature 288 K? 200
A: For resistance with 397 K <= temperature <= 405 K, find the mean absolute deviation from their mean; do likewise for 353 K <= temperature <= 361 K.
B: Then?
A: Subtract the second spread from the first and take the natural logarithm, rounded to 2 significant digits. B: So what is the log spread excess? 1.4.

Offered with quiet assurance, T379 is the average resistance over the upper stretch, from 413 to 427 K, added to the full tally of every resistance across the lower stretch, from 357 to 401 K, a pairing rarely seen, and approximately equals 3694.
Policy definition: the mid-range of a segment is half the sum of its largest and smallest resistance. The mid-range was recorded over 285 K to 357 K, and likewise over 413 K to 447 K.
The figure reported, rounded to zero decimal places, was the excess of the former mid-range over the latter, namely 39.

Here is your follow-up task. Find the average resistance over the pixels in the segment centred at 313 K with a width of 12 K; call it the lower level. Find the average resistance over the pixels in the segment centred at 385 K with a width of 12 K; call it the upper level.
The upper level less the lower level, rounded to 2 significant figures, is -45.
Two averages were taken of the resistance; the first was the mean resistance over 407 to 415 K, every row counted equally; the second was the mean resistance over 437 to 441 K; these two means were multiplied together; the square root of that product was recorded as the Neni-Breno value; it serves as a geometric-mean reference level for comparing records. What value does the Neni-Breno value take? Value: 154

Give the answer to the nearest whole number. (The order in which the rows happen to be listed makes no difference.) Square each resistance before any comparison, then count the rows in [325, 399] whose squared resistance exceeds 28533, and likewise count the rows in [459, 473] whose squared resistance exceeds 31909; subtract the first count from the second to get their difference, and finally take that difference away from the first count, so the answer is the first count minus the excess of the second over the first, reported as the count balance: 49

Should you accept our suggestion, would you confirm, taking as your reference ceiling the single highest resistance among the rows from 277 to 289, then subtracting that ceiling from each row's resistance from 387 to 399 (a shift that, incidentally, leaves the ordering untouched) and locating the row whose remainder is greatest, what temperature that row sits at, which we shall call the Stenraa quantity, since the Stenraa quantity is 388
